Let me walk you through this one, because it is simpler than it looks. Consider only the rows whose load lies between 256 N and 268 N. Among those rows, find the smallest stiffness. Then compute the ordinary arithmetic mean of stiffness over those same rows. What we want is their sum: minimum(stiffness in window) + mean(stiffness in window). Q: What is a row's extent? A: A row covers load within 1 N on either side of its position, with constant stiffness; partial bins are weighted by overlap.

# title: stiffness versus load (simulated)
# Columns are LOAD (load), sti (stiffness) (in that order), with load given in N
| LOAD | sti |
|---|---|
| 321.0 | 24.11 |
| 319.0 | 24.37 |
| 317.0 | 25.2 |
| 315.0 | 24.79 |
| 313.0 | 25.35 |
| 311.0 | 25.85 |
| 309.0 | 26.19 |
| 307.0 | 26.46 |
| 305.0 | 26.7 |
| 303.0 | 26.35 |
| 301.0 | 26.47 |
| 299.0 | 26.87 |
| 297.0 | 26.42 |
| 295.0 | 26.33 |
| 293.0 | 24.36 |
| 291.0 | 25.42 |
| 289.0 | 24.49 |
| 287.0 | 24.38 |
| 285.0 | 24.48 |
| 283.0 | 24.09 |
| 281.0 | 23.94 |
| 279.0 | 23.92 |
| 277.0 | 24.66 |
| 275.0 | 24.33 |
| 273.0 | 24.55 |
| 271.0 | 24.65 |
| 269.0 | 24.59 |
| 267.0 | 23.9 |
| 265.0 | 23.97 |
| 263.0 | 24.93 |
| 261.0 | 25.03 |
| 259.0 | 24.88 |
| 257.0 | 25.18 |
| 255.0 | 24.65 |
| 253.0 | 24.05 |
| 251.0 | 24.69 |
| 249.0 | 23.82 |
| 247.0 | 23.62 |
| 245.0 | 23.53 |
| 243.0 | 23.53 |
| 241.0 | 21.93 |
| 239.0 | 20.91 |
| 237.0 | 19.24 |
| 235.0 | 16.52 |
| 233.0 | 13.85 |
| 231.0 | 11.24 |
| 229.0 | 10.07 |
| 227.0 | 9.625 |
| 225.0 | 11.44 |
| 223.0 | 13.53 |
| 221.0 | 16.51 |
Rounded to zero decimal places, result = 49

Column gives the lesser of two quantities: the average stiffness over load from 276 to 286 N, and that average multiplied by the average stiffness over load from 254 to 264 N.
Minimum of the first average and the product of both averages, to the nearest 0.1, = 24.2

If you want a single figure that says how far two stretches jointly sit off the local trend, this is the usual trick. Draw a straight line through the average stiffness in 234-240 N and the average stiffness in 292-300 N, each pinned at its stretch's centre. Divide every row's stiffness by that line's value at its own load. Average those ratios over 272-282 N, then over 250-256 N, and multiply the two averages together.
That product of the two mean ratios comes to 1.20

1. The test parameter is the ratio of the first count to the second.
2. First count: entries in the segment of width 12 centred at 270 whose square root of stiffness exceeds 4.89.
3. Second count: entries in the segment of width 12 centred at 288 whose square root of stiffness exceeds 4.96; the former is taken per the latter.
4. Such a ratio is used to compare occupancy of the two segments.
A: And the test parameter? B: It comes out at 5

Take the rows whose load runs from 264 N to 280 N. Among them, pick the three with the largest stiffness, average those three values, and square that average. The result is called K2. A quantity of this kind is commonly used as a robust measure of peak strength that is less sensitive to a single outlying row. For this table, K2 607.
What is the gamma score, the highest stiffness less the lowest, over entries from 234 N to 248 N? 7.1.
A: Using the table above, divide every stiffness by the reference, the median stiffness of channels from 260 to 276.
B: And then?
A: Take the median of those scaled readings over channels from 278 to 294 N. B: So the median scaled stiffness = 0.99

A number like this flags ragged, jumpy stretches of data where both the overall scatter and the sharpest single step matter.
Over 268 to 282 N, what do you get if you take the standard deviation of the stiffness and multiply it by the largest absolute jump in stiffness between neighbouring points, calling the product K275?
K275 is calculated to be 0.2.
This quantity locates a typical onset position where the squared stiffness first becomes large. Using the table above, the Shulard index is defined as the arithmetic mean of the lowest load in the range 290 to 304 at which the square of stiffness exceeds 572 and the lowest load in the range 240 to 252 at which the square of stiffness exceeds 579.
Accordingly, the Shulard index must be 271 N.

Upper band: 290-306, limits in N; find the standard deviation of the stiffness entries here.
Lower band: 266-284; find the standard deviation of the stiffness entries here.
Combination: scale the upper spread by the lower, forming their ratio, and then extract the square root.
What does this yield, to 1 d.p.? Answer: 1.6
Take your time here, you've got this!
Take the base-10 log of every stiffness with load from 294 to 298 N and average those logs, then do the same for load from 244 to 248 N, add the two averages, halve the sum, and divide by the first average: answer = 0.98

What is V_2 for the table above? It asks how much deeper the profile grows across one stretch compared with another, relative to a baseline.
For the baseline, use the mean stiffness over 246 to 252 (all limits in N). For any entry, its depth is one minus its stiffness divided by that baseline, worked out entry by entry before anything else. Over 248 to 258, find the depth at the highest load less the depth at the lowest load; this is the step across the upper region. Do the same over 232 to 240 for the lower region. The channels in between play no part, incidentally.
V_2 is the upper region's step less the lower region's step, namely 0.24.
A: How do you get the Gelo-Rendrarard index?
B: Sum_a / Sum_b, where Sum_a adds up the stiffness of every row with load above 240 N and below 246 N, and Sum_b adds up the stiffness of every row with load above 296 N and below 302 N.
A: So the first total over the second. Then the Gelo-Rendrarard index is 0.86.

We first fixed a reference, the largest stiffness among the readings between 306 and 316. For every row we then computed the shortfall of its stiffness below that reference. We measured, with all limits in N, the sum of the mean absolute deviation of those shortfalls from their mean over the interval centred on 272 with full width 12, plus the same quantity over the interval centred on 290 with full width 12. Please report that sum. 0.86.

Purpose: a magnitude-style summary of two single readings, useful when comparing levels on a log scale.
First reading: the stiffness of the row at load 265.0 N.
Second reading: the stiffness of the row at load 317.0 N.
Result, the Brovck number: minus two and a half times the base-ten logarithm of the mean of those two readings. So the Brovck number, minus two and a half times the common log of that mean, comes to -3.48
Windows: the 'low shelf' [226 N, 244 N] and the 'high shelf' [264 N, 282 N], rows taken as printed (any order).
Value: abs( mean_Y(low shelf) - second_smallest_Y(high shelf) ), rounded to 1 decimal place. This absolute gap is 7.6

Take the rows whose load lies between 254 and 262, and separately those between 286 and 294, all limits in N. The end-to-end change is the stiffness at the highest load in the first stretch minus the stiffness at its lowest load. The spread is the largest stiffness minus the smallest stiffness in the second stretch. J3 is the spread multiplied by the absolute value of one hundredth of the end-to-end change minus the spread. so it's 1.12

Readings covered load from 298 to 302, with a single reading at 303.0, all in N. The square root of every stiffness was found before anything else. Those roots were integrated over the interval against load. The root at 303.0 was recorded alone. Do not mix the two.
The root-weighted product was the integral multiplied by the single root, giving 106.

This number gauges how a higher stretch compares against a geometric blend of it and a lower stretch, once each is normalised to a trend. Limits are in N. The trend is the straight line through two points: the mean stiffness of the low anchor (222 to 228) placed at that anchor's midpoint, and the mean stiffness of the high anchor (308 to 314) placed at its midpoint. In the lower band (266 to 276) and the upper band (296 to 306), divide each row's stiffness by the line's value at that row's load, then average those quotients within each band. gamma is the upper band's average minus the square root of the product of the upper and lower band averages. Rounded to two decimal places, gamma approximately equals -0.08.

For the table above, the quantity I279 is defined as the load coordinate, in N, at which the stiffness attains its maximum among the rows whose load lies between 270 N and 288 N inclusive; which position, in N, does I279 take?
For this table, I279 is 277.0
